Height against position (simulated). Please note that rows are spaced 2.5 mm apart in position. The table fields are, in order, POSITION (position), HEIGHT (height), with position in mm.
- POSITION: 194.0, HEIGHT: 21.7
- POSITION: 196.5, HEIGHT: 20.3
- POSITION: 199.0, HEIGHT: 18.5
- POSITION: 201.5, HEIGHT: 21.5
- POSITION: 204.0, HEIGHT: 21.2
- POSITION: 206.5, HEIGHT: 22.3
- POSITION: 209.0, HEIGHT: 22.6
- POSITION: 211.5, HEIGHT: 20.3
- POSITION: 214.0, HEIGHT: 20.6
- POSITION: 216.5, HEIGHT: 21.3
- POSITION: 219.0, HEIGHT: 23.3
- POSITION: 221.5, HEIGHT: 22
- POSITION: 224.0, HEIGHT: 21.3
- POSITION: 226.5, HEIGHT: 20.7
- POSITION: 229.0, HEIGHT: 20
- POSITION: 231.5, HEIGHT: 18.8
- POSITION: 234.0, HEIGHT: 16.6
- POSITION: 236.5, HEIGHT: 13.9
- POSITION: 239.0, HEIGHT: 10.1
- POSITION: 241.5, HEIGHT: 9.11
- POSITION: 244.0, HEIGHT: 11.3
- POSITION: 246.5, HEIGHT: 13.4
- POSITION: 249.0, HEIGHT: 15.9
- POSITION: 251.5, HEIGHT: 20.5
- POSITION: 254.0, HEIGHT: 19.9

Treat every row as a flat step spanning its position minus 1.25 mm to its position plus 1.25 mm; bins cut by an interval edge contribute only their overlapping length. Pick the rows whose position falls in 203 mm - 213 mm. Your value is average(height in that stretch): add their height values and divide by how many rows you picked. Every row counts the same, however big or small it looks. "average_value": 21.6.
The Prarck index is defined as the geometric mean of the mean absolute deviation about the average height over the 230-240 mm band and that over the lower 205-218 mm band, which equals 1.53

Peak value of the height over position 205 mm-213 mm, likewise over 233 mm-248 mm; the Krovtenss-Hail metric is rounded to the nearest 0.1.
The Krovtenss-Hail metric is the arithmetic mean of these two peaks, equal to 19.6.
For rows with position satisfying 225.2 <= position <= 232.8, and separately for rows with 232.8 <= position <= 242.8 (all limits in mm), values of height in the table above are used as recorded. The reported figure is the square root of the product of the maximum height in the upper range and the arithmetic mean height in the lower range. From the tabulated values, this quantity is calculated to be 18.1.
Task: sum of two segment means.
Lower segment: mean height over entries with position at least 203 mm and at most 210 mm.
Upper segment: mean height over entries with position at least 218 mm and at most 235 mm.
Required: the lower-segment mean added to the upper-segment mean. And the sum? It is 42.4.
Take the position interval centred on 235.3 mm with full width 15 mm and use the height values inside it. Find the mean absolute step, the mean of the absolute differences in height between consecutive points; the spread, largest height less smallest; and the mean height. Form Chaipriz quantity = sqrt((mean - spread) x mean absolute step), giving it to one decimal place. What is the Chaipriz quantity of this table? 2.9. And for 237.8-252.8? 2.2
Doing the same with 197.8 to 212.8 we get 4.9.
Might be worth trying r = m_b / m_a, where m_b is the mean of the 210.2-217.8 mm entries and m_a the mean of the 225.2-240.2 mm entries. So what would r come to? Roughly 1.2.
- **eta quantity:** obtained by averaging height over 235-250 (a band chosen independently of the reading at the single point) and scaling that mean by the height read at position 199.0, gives 227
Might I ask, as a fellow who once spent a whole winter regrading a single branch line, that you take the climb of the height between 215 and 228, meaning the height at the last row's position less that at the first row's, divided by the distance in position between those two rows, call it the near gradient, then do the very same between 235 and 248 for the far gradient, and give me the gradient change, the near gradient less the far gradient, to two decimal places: -0.01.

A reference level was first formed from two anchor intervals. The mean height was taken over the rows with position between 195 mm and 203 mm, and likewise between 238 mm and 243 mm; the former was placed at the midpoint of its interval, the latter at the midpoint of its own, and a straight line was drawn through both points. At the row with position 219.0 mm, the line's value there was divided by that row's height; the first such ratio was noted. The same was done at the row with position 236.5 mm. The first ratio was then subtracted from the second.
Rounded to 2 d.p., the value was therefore 0.12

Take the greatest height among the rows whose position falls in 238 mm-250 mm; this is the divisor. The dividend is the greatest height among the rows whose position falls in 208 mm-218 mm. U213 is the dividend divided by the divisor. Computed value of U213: 1.42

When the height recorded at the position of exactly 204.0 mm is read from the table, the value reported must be 21.2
